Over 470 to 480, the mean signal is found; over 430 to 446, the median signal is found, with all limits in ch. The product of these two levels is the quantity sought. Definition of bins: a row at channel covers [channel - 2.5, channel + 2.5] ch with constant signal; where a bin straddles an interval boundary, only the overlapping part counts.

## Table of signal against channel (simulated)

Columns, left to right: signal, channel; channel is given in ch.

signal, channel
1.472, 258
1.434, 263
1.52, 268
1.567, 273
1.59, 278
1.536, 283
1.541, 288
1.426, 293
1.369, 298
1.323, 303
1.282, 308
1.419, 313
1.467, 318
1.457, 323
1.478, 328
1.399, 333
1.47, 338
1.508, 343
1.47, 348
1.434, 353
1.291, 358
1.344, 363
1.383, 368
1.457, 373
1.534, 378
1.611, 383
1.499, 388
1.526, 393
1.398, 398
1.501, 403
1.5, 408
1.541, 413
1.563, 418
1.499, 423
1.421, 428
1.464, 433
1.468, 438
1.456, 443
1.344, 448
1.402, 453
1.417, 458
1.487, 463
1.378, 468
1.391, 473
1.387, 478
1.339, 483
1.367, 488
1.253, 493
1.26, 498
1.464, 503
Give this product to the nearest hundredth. 2.03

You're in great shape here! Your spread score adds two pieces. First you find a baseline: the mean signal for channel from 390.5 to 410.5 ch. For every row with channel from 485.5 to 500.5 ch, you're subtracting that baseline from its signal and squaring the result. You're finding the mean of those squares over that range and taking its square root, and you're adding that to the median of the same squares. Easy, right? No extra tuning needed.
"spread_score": 0.24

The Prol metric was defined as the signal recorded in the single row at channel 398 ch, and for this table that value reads 1.398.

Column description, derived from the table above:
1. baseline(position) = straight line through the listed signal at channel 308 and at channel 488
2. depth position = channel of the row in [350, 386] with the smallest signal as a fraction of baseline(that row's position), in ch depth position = 358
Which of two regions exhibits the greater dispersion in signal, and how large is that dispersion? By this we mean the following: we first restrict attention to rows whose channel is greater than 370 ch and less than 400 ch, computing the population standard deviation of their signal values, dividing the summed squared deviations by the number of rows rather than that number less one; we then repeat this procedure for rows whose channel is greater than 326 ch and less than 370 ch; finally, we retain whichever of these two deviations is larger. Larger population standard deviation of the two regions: 0.067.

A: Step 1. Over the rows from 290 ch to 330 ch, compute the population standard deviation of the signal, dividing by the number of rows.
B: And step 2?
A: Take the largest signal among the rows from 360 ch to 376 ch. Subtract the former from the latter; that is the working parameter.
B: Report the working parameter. 1.39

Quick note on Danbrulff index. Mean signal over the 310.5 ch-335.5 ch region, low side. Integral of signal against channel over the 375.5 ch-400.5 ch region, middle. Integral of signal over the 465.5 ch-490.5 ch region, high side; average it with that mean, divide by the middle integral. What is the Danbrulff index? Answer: 0.472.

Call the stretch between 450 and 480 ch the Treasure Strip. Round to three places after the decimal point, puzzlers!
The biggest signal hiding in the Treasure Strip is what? 1.487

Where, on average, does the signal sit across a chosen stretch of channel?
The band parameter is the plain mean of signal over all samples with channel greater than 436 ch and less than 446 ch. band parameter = 1.46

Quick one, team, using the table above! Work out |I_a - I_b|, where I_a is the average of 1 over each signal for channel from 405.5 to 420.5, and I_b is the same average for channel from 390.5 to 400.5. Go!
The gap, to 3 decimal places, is 0.034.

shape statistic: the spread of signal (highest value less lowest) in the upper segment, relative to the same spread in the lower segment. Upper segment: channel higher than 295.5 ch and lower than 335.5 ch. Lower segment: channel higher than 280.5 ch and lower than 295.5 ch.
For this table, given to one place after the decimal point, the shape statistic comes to 1.7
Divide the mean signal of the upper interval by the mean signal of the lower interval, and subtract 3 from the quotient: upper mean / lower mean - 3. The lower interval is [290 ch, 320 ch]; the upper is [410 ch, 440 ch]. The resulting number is -1.92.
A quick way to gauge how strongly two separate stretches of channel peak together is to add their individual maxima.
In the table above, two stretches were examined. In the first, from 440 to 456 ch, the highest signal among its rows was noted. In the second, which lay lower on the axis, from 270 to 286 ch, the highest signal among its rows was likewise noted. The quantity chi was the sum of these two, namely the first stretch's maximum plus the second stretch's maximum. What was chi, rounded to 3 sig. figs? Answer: 3.05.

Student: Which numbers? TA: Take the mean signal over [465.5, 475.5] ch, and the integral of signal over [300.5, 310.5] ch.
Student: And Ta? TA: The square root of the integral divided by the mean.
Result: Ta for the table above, 3.07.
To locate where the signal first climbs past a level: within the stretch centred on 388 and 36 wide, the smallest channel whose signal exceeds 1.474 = 378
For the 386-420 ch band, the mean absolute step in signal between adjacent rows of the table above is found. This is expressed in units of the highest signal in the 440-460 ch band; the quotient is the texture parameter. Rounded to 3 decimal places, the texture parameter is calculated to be 0.037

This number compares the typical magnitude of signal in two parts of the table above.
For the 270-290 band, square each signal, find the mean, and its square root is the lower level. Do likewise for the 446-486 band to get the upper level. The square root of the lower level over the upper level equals 1.06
